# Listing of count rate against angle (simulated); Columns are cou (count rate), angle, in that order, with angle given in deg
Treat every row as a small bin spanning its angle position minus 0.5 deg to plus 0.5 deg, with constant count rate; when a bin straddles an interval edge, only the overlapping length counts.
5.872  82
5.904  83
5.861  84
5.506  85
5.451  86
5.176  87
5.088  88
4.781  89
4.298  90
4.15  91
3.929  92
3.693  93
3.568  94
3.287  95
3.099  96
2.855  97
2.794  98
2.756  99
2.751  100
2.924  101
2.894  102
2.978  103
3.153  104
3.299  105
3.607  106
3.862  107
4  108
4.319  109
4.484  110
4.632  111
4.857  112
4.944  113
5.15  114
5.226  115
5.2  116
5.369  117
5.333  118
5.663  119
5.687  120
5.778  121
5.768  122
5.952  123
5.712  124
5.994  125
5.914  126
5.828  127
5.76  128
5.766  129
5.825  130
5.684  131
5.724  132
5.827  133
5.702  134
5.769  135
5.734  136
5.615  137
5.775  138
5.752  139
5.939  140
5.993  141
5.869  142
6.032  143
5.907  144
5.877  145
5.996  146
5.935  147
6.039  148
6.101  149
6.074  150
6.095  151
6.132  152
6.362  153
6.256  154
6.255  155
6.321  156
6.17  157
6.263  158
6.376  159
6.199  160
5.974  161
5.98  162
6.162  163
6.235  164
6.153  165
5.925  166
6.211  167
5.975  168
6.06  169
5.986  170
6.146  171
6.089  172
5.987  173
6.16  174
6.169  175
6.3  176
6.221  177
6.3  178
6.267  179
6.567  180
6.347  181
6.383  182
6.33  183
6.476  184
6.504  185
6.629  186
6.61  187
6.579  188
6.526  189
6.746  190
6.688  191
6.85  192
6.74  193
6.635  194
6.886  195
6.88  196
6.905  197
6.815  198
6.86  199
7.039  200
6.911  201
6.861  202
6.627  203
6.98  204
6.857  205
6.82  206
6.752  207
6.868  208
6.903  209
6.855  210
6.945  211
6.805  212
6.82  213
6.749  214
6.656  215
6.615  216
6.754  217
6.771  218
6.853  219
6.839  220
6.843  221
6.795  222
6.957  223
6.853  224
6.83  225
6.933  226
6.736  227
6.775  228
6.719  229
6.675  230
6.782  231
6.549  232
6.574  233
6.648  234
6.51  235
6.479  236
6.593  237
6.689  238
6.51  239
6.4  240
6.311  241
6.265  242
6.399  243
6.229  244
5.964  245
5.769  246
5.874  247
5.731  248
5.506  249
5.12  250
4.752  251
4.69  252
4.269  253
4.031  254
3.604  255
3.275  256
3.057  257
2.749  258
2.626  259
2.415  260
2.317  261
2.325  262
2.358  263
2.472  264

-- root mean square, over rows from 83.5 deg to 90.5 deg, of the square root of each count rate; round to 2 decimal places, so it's 2.27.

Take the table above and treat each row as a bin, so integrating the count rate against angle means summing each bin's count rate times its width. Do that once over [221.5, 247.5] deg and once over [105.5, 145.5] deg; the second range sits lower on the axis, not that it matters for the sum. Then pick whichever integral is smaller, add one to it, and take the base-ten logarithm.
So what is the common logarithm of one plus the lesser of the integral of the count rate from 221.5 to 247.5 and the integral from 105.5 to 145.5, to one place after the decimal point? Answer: 2.2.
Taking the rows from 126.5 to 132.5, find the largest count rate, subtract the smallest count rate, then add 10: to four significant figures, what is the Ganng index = 10.14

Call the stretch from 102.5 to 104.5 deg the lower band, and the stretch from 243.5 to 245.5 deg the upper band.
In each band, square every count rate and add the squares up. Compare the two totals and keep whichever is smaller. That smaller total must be 19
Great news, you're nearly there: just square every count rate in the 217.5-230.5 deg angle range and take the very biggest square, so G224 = 48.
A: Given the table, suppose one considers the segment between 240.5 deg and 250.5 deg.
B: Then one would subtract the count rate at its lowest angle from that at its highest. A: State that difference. -1.19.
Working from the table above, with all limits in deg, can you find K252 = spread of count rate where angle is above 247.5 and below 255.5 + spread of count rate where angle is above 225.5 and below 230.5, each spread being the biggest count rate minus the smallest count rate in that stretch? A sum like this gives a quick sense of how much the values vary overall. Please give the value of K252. 2.4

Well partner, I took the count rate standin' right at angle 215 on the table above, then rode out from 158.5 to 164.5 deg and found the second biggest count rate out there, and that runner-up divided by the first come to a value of 0.94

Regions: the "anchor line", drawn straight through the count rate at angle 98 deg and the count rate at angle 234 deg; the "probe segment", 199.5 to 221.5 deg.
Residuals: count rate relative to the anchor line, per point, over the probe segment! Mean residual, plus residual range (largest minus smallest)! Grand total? 1.7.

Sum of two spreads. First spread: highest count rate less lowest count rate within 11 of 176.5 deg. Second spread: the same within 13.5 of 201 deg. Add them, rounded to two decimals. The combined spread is 1.22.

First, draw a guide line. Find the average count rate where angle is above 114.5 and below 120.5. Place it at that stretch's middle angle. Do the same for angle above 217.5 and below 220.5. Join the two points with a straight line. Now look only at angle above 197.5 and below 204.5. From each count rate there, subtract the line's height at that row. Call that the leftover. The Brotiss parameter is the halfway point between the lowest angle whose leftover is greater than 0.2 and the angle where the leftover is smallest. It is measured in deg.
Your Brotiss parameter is 200.5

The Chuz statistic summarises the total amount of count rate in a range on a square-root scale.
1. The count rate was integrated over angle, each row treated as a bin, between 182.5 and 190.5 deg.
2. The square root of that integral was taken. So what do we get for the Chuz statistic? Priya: 7.2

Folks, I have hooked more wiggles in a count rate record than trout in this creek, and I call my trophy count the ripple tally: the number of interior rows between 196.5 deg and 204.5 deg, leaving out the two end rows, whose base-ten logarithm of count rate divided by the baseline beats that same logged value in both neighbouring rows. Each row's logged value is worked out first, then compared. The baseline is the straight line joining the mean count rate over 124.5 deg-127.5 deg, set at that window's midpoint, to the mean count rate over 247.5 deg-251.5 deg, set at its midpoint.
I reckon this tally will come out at 1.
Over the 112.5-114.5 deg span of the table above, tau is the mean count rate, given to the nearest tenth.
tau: 5.0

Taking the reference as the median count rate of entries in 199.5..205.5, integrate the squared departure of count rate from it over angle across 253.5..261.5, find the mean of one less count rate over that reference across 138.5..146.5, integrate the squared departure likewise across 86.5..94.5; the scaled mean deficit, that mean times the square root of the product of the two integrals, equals 11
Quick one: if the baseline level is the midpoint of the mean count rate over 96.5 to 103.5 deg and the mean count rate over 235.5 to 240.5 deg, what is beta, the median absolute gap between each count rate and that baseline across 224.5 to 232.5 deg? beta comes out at 2.1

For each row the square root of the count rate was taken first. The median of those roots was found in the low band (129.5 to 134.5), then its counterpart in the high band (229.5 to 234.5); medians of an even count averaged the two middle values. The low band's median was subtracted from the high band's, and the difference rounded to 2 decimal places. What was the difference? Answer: 0.19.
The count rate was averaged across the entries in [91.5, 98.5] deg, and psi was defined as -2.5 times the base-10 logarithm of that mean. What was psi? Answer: -1.30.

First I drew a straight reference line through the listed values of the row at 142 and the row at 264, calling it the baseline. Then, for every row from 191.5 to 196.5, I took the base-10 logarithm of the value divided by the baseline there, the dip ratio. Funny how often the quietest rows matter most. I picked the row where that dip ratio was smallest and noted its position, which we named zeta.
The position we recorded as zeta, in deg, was 194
